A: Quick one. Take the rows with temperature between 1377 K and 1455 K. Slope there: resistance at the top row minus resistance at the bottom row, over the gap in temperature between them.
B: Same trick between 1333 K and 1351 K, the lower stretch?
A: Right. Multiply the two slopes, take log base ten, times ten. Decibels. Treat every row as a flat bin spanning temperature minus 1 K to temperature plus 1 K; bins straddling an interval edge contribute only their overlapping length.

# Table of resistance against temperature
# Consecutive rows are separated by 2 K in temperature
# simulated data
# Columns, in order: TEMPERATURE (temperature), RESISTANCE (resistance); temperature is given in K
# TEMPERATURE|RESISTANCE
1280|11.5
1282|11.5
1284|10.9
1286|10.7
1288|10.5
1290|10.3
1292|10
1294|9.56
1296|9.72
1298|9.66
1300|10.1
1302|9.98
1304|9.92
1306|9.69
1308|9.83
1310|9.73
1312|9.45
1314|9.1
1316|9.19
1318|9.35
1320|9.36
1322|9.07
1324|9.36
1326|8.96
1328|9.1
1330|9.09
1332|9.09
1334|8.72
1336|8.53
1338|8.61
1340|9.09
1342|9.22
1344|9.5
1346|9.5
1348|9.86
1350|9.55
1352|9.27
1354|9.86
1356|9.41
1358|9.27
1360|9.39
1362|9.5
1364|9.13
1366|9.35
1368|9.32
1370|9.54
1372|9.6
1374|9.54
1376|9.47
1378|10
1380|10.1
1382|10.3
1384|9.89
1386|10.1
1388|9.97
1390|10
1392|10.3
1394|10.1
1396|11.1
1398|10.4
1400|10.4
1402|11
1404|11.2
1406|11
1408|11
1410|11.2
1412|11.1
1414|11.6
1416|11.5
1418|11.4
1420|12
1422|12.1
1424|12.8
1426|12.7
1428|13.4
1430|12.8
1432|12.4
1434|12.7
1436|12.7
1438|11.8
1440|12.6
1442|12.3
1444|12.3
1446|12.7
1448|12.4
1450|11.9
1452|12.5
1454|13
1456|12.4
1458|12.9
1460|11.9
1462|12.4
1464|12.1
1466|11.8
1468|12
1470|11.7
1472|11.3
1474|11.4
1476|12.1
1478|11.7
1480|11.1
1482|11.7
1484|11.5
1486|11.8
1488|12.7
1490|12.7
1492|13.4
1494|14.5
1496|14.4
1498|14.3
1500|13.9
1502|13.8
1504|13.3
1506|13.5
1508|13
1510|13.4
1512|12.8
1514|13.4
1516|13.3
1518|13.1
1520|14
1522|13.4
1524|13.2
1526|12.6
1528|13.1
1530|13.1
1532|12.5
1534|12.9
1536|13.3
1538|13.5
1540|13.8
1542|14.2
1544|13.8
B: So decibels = -26.9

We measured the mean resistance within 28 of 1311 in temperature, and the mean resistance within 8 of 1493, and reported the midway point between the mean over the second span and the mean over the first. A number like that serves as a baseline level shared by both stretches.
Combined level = 11.5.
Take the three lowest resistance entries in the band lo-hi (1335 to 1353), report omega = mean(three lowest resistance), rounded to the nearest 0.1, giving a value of 8.7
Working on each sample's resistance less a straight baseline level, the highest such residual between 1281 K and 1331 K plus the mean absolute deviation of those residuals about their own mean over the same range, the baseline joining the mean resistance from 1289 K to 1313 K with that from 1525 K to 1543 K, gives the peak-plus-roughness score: 2.6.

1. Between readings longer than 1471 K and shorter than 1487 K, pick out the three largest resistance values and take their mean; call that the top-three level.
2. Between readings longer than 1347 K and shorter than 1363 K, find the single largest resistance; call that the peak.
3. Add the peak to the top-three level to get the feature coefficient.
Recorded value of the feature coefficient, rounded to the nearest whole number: 22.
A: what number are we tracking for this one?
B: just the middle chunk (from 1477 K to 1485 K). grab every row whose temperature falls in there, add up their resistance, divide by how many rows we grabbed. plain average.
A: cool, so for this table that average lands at 11.5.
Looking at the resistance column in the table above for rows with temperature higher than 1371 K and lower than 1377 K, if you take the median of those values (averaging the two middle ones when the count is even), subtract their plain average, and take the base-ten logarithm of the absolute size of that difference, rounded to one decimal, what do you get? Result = -2.5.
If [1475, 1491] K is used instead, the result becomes -0.8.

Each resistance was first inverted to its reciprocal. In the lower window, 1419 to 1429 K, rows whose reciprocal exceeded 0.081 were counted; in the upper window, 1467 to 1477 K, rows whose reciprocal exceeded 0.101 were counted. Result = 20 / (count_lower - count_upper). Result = 10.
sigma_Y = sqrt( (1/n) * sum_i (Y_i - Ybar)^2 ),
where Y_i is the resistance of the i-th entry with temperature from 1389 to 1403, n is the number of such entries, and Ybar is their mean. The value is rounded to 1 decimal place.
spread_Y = 0.4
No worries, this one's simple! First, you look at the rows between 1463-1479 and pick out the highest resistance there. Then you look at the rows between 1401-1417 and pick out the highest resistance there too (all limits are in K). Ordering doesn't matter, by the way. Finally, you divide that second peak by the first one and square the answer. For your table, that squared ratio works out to 0.92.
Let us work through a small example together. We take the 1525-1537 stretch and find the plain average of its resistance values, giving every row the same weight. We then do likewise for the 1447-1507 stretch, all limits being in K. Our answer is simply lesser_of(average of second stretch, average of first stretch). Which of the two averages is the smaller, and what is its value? 13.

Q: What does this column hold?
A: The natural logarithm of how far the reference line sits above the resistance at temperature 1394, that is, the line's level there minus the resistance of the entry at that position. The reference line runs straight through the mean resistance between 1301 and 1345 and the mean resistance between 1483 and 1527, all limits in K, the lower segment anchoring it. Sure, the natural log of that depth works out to -0.31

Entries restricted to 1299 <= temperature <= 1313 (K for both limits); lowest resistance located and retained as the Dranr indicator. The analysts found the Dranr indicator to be 9.45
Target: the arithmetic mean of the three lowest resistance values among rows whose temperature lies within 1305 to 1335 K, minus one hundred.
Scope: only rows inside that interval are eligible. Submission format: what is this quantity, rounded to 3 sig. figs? -91.1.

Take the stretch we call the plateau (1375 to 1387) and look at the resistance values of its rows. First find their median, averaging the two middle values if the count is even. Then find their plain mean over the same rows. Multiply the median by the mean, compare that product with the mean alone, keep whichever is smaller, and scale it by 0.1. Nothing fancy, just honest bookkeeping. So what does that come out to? 1.0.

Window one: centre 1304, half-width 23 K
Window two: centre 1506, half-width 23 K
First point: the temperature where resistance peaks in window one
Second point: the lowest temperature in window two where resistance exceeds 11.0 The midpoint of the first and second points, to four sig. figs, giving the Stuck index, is 1383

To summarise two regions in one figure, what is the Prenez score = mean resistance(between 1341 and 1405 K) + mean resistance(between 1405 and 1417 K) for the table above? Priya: 21.1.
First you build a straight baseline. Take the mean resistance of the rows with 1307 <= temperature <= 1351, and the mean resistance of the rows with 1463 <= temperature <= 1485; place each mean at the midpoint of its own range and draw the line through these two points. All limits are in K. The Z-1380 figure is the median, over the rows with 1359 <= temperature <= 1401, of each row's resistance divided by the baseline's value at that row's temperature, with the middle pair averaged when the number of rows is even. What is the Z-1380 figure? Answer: 0.97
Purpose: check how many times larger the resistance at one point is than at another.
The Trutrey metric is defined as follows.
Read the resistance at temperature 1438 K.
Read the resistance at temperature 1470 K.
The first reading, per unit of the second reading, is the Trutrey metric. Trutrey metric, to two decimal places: 1.01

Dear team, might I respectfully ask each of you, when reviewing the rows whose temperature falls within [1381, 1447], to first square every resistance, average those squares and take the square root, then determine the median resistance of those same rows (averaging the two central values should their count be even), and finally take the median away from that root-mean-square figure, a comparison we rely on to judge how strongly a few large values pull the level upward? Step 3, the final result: 0.13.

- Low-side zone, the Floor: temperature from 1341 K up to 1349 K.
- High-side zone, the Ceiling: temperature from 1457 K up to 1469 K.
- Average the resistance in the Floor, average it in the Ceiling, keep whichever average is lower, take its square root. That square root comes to 3.09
